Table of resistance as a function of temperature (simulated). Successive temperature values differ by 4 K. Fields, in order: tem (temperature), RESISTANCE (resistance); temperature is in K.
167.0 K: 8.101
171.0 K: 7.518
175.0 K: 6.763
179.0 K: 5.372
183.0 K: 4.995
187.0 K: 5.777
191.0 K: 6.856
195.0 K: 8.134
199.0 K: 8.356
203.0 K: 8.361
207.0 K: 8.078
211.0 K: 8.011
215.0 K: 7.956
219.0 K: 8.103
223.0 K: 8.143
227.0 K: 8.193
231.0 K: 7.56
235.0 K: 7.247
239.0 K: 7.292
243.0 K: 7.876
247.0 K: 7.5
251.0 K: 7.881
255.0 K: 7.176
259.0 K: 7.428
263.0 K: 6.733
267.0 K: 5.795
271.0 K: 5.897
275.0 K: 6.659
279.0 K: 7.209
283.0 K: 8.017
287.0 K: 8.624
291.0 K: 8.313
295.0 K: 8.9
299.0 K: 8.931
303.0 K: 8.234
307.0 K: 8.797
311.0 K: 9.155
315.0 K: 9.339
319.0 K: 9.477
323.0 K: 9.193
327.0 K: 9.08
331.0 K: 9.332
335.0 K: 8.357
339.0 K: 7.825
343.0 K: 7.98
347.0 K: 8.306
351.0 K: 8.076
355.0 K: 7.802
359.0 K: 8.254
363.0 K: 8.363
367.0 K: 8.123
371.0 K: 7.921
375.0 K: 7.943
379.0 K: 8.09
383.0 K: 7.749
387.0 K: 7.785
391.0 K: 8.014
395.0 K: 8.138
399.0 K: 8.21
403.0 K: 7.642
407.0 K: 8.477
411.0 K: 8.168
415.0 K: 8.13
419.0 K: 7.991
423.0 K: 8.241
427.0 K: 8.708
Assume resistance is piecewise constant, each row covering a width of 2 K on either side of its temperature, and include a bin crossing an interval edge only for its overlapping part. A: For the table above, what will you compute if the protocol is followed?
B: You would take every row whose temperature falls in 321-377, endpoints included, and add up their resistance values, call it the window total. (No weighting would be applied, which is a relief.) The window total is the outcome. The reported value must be 117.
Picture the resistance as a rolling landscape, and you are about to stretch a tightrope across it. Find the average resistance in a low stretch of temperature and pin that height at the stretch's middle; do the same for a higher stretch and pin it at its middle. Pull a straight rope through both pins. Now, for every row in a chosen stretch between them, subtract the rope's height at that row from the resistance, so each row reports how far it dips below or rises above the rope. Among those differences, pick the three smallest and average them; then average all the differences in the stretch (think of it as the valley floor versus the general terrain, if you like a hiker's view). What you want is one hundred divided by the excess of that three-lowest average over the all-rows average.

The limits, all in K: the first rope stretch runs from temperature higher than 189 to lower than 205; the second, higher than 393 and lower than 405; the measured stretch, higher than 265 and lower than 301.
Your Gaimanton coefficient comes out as -68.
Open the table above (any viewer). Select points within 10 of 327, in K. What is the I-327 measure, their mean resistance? 9.09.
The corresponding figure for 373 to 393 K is 7.92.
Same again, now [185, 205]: 7.50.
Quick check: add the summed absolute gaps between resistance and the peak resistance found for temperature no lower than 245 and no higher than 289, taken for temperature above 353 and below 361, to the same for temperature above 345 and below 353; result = 2.1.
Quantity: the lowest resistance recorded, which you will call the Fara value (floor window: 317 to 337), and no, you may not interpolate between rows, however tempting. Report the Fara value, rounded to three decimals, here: 8.357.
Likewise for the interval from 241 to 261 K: 7.176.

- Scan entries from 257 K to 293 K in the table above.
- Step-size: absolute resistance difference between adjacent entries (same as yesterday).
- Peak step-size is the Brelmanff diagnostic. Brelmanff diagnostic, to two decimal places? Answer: 0.94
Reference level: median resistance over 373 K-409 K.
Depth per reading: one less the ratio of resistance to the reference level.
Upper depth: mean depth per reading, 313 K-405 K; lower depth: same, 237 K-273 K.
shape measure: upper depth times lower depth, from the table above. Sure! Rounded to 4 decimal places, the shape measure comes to -0.0043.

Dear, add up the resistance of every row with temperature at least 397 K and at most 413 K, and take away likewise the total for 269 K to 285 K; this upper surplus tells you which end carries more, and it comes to 5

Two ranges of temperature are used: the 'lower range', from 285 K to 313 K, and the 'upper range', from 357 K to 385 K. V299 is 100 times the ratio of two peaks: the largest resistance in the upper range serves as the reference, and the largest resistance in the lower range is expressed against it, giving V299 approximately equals 109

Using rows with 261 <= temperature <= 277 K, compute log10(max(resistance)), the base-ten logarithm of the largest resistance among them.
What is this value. 0.83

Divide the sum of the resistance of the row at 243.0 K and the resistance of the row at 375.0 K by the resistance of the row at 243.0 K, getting 2.01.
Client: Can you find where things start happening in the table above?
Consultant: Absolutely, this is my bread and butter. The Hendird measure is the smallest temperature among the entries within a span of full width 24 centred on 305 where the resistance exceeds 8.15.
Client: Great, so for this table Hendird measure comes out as 295.0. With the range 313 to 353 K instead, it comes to 315.0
